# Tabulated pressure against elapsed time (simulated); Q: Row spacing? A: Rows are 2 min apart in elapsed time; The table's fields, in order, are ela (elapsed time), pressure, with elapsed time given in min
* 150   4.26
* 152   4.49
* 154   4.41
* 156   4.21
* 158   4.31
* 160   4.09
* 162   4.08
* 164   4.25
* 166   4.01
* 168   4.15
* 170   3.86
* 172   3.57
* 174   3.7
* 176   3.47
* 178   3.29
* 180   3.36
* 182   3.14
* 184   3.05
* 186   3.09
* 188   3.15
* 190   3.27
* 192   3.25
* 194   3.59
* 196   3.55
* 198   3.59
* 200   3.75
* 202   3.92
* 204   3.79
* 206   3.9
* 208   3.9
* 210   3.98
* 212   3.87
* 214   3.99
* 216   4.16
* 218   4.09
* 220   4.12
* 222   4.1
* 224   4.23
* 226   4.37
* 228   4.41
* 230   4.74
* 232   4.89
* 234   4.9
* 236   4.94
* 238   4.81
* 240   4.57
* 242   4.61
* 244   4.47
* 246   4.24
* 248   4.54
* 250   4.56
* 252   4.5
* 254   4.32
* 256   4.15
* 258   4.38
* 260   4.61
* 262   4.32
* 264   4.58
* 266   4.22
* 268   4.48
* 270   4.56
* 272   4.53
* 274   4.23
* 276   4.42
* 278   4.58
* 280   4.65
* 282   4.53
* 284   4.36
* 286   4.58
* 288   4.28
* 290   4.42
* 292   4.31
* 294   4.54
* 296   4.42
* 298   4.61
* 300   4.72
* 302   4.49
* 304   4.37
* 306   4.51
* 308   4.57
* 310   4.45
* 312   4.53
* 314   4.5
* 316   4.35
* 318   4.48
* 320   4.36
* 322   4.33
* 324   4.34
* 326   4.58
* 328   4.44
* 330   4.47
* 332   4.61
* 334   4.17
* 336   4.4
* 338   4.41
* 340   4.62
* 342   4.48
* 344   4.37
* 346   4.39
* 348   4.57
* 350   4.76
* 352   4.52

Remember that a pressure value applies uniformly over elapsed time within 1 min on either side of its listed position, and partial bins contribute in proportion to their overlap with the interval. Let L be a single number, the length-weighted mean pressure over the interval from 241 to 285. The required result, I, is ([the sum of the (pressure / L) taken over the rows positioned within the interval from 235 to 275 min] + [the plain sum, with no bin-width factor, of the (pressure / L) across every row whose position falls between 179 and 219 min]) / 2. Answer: 18.2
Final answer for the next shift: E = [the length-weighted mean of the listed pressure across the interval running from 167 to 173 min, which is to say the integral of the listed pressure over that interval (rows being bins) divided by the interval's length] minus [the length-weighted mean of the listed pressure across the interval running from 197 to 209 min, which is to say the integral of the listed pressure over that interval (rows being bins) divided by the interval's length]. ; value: 0.1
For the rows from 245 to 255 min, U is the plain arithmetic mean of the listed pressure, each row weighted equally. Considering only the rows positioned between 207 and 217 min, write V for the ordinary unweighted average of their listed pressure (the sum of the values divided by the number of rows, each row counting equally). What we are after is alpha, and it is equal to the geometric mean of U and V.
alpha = 4.2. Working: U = 4.432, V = 4.0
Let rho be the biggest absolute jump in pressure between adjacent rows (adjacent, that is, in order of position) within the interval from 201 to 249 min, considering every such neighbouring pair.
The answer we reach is 0.330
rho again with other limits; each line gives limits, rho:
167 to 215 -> 0.340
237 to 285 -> 0.360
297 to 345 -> 0.440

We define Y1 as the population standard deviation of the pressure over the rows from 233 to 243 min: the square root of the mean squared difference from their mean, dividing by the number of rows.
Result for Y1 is 0.150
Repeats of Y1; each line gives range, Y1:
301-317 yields 0.072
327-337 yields 0.143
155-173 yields 0.214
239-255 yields 0.122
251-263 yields 0.146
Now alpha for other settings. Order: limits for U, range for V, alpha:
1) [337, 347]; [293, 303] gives 4.5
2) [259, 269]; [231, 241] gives 4.6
